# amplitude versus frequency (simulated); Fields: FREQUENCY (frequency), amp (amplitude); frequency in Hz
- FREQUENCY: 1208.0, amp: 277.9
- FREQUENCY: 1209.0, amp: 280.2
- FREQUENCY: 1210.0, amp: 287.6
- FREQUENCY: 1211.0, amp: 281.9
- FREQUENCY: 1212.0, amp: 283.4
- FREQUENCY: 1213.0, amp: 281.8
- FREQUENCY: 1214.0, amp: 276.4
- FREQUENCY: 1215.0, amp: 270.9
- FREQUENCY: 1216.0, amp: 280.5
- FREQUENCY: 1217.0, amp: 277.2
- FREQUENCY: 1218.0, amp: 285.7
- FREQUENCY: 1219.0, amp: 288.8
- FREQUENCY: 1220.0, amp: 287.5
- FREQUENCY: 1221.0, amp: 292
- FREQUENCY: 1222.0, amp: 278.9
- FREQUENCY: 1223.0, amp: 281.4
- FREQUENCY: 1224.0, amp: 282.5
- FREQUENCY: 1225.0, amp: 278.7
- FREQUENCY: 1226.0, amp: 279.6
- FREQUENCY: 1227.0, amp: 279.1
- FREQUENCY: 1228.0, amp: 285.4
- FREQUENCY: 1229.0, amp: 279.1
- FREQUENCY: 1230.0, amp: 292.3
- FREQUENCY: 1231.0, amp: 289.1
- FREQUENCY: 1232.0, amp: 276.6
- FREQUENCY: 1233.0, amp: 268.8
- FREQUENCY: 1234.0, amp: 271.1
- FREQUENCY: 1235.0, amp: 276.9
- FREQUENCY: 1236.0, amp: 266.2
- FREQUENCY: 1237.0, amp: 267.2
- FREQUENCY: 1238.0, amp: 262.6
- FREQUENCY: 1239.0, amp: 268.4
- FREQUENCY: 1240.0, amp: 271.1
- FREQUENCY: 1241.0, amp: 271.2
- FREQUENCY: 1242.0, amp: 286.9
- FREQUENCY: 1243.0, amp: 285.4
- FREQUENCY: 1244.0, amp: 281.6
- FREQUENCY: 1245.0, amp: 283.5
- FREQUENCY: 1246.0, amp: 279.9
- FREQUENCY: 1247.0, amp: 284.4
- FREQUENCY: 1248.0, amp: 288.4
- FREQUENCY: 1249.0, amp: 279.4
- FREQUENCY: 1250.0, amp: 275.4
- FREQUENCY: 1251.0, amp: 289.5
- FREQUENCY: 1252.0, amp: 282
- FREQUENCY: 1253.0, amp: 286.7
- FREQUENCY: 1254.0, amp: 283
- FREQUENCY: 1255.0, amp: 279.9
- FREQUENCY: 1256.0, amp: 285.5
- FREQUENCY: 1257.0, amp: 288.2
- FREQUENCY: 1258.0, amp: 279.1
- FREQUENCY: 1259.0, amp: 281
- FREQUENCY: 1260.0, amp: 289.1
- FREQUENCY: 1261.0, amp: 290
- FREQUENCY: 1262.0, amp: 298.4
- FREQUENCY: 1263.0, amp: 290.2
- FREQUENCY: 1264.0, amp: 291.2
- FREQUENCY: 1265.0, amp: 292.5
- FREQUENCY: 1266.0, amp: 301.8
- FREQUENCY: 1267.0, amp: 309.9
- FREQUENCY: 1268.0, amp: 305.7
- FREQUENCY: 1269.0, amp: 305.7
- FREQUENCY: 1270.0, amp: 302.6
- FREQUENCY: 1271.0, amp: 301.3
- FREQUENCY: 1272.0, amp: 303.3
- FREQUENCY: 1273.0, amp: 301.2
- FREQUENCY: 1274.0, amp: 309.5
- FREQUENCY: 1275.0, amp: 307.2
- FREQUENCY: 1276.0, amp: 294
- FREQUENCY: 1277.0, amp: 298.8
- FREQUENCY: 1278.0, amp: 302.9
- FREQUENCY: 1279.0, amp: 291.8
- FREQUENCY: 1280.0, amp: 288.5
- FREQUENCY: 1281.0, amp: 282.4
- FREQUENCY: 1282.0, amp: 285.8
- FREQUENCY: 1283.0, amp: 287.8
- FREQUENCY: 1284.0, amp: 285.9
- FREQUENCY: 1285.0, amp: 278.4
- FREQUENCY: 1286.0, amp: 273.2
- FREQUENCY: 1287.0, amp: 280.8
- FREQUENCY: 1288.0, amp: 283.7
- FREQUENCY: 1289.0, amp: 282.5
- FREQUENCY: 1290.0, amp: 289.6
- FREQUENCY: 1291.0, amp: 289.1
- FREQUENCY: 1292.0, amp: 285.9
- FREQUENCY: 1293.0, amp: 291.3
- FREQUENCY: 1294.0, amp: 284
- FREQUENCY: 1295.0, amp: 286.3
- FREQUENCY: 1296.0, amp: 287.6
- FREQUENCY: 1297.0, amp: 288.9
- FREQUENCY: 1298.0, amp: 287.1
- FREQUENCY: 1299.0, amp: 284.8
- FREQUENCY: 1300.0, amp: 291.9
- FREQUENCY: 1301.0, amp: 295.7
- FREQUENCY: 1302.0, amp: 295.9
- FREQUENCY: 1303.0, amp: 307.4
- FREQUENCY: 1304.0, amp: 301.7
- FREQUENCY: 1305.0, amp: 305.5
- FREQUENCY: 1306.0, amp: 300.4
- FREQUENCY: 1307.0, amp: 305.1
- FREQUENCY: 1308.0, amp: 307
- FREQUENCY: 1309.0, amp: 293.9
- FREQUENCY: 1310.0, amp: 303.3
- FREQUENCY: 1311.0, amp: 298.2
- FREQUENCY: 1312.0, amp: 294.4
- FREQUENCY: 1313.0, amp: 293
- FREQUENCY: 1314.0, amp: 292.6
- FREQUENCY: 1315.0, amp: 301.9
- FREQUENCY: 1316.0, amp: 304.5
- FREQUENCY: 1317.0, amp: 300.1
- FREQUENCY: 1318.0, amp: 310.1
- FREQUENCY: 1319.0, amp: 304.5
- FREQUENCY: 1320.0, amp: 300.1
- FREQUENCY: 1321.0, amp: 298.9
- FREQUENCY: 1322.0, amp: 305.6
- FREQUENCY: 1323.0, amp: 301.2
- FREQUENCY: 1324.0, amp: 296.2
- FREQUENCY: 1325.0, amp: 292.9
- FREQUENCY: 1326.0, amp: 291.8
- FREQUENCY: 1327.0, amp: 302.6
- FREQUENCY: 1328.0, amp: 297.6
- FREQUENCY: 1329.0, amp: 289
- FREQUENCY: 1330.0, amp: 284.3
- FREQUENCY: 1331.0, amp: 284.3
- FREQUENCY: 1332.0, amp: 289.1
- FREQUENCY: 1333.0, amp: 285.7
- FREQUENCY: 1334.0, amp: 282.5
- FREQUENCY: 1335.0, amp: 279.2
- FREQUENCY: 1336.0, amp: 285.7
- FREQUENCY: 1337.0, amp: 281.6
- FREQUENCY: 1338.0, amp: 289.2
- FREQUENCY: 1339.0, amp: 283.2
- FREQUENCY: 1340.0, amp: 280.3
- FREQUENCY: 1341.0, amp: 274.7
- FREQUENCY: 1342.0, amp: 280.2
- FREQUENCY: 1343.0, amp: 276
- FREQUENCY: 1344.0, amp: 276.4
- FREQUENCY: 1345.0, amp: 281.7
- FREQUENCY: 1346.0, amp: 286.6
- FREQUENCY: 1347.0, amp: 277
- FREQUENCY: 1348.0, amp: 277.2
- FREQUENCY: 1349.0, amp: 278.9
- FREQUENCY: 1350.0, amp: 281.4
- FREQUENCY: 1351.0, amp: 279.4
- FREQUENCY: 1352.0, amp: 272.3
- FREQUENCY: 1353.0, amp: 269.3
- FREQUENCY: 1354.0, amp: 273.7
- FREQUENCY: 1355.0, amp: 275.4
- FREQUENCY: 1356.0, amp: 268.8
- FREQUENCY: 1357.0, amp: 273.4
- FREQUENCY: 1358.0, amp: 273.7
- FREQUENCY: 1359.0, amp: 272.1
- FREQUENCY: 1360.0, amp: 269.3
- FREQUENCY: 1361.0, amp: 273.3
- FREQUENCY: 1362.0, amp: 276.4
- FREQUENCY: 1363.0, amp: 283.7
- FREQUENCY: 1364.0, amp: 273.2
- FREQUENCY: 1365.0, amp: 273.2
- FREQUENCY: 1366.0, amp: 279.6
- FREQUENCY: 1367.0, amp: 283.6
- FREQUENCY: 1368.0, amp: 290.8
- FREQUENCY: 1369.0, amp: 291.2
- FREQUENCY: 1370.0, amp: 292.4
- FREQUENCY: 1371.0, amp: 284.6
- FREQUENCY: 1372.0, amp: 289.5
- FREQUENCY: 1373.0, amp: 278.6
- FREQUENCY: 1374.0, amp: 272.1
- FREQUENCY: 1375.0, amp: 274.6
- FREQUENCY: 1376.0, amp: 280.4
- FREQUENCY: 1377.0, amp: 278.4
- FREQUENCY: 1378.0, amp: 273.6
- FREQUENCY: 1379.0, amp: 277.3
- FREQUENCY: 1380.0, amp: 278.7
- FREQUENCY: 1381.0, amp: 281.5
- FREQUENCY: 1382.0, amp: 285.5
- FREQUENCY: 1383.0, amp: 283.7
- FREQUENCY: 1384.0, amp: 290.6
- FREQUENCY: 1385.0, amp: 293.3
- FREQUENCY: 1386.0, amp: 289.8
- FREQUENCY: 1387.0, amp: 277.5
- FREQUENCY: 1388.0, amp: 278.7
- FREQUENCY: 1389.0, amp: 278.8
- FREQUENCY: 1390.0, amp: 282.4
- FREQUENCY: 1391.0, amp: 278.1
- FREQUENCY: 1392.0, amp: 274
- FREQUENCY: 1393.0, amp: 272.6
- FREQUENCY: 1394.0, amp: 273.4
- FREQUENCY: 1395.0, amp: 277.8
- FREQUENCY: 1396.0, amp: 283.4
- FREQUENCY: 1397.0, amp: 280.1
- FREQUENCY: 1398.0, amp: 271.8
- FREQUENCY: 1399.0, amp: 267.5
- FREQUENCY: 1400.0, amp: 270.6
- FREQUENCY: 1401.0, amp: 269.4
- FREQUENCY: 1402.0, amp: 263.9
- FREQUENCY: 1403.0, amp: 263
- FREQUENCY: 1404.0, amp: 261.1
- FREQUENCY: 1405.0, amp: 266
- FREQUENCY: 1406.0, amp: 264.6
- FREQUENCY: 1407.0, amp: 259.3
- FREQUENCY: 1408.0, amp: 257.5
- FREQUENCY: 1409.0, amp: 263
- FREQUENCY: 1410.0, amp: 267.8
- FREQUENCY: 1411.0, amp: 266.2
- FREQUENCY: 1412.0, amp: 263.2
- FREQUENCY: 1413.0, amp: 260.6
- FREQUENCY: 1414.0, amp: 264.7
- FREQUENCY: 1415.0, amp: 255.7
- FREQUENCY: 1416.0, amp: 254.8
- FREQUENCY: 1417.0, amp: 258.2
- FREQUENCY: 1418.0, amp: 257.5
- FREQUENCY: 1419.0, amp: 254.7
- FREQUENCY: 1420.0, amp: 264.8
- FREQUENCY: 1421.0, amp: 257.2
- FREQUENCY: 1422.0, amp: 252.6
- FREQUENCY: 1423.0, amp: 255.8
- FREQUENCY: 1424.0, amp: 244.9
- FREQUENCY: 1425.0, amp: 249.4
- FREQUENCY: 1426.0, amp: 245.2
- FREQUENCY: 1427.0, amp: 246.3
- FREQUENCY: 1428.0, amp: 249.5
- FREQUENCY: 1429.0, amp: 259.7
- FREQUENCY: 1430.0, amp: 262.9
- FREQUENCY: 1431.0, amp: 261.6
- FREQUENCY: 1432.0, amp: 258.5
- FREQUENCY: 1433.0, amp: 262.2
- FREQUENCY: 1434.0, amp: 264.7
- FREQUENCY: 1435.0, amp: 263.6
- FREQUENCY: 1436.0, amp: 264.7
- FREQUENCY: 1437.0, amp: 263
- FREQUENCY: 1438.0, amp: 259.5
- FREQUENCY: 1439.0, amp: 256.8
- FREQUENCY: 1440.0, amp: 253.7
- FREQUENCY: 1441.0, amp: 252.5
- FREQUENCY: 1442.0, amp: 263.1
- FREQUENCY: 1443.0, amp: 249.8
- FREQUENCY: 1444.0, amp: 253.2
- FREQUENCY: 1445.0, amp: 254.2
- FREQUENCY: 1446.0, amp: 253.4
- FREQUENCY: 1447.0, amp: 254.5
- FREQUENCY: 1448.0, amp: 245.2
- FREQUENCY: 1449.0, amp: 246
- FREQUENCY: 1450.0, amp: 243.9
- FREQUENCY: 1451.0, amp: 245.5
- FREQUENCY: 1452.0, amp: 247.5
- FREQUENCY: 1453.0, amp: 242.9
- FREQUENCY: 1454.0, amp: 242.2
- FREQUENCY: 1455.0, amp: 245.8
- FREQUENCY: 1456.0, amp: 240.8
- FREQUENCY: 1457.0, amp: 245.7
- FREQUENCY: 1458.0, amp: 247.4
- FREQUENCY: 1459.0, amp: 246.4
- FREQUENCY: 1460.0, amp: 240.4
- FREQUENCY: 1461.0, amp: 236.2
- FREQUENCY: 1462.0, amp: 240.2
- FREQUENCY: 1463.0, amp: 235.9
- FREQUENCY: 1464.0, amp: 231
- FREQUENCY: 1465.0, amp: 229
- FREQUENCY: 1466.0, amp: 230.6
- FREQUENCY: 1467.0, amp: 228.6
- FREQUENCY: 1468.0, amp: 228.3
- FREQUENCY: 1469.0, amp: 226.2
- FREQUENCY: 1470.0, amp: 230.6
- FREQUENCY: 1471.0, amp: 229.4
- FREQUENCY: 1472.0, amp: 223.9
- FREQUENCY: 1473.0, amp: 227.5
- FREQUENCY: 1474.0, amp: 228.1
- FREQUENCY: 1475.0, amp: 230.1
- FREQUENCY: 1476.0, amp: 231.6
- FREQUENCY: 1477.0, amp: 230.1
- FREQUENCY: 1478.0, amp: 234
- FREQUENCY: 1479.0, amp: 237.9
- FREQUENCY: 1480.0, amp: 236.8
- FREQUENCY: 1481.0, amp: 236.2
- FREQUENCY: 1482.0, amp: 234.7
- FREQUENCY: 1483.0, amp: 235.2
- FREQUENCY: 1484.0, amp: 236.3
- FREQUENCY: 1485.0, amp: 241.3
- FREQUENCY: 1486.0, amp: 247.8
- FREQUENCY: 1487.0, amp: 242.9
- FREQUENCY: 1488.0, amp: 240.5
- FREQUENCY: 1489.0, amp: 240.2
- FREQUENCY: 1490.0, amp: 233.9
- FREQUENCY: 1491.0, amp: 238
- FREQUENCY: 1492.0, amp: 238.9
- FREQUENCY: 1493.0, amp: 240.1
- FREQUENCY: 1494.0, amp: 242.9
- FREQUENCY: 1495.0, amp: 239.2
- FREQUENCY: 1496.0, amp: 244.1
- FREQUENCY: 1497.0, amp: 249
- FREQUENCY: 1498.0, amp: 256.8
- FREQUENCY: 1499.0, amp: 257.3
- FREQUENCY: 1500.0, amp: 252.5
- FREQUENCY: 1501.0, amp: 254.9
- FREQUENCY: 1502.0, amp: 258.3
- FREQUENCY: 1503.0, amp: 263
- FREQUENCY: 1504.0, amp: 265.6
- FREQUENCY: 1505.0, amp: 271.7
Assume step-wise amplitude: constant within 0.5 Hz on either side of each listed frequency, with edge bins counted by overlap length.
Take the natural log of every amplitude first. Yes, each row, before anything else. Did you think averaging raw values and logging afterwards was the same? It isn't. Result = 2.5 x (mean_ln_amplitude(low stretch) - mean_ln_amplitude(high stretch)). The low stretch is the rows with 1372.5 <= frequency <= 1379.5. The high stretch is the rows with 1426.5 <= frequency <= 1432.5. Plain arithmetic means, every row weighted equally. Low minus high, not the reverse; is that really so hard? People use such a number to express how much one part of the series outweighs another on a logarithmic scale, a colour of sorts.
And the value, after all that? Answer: 0.2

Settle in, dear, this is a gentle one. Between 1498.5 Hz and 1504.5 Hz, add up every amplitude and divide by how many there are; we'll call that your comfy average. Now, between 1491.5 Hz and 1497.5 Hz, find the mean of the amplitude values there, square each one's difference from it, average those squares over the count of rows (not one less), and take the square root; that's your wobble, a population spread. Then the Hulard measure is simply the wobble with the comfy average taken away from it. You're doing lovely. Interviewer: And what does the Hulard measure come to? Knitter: -255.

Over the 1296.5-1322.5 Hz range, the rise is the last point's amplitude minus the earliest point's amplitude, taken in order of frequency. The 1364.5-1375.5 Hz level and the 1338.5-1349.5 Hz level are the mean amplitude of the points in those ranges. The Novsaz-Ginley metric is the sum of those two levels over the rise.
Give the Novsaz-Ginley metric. 34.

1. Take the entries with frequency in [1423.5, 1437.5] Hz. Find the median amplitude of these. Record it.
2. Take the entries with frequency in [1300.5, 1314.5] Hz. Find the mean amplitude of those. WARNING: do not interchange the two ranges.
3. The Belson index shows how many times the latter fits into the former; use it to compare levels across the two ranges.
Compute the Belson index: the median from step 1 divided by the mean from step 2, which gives 0.87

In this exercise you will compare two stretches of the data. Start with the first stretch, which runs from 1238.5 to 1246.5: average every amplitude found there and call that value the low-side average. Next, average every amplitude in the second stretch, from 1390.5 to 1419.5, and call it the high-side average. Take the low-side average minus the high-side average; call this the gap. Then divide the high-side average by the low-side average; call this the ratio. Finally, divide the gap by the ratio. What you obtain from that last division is 13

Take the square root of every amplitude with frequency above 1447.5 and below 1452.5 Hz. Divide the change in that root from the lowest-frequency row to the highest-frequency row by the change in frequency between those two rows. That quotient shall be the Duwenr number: 0.018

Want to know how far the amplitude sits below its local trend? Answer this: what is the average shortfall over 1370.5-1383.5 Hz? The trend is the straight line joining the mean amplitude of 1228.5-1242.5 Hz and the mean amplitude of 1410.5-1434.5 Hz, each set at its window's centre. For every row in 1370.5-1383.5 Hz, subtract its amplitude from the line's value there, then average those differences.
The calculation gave -18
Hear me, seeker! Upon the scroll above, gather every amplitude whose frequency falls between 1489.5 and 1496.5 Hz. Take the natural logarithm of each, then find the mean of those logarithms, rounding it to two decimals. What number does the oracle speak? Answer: 5.48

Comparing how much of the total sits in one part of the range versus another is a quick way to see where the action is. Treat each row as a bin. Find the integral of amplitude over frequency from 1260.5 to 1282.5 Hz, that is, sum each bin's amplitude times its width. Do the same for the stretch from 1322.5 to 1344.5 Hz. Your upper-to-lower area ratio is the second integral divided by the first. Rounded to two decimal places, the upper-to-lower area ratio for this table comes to 0.96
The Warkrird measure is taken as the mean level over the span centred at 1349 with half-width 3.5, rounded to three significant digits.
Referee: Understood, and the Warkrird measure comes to 279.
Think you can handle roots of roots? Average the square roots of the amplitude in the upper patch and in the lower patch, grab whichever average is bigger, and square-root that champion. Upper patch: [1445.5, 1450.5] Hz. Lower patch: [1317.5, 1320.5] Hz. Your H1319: 4.18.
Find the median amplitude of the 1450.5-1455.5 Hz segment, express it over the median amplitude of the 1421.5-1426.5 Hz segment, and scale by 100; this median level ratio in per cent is 98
